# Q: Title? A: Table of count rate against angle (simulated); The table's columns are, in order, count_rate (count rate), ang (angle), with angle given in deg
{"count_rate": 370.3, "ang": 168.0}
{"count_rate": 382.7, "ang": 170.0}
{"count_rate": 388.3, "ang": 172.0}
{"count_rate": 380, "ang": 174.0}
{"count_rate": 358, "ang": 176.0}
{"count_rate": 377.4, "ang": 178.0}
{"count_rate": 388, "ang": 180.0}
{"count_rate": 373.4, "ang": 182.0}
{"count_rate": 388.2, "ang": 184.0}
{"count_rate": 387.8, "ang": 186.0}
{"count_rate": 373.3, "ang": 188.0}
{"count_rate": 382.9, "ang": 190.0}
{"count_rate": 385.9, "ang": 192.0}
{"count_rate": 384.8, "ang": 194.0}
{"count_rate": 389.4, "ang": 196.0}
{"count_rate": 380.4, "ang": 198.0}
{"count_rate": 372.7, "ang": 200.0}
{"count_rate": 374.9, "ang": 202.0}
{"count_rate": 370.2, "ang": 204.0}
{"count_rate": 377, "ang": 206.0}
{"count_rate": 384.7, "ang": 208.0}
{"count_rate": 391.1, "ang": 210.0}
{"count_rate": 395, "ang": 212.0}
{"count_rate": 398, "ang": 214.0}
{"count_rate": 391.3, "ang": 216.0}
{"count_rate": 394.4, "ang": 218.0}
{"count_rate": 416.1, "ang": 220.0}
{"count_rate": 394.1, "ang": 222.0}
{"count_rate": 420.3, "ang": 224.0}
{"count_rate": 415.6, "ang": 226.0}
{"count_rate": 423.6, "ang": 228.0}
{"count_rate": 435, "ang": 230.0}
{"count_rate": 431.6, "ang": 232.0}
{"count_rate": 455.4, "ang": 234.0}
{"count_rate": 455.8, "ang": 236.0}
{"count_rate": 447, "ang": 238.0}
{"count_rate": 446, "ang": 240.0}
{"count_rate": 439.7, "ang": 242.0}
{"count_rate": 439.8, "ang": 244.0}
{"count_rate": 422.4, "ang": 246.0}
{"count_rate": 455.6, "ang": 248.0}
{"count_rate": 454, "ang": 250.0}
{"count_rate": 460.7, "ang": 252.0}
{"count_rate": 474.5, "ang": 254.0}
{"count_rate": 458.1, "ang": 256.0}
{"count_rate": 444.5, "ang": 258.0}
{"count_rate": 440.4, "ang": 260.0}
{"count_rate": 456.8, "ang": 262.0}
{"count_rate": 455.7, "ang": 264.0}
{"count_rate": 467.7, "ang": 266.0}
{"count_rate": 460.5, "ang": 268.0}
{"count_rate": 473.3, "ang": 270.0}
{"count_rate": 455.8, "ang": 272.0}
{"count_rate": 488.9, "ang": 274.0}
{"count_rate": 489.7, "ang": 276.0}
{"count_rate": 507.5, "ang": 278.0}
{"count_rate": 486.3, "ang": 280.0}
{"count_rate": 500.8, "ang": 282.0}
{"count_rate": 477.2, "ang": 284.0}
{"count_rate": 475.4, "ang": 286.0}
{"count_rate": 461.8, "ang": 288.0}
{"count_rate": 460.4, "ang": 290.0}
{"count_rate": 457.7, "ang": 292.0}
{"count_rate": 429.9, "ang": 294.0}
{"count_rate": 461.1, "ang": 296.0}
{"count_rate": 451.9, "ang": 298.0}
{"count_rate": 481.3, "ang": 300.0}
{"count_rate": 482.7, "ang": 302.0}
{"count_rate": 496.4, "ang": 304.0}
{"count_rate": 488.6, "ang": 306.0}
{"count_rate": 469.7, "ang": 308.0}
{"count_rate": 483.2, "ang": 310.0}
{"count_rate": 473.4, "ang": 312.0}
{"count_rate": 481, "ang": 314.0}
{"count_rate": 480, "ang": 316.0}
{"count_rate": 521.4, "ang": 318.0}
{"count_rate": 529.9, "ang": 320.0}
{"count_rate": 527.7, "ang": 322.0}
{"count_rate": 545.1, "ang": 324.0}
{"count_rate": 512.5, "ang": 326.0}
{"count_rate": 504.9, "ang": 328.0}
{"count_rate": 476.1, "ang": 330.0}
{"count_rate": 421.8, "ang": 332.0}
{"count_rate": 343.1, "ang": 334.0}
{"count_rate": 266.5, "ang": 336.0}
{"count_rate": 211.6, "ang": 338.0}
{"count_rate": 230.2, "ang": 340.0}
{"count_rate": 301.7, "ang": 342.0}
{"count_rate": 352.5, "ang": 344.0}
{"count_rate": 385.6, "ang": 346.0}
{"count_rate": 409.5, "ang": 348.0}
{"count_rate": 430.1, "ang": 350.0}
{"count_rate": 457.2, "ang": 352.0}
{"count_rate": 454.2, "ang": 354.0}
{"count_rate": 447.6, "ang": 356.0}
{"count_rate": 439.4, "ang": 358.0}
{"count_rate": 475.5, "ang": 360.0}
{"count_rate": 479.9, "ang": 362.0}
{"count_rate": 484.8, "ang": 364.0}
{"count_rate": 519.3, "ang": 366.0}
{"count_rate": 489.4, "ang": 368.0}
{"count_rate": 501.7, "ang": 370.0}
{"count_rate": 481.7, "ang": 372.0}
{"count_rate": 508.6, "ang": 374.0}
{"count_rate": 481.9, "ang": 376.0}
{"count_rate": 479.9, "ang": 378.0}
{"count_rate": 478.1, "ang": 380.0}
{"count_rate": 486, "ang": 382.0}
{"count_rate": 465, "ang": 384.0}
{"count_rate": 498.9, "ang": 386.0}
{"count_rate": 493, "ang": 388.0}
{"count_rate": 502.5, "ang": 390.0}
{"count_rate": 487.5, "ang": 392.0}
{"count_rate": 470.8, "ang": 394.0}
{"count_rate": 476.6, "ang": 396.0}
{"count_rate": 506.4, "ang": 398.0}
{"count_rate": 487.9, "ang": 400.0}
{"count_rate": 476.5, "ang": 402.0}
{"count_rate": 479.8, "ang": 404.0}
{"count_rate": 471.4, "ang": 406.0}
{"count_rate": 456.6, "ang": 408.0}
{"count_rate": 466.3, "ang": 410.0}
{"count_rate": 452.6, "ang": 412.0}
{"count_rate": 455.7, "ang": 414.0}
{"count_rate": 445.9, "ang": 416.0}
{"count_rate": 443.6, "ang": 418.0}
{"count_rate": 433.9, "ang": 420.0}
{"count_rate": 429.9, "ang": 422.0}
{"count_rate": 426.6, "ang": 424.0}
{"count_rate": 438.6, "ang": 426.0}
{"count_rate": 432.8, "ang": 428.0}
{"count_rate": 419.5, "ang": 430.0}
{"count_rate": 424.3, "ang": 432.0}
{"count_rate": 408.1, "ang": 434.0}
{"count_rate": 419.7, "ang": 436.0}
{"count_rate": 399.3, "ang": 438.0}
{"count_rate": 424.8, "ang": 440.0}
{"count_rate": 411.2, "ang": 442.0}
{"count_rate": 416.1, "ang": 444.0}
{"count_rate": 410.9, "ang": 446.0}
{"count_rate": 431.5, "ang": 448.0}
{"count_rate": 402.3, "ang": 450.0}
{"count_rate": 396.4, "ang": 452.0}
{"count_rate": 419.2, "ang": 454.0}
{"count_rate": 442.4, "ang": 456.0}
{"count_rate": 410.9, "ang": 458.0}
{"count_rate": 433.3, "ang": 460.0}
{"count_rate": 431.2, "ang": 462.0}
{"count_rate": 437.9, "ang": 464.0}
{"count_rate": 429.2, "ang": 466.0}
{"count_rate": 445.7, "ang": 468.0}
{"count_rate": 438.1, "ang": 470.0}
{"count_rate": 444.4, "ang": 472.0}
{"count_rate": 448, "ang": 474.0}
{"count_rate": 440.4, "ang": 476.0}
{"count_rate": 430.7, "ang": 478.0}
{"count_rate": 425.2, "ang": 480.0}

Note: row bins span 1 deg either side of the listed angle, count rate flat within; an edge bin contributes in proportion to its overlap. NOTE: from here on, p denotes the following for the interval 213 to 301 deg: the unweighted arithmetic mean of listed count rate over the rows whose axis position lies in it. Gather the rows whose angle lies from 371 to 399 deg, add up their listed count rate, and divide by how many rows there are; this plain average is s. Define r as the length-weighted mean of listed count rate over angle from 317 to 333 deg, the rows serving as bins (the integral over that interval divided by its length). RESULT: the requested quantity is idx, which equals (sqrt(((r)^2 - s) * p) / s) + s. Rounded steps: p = 450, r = 505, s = 487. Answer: 509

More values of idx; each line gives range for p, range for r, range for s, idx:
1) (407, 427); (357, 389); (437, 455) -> 437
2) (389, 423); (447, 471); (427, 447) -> 439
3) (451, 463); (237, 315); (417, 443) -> 447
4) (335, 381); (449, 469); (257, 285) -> 490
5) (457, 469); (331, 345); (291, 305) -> 479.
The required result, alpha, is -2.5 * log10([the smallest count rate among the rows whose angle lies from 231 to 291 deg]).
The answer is -6.56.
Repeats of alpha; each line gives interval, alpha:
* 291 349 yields -5.81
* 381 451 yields -6.50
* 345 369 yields -6.47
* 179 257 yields -6.42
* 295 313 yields -6.64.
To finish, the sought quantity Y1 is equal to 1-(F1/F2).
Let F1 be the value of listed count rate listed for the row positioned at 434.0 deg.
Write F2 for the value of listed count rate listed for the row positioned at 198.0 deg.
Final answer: -0.07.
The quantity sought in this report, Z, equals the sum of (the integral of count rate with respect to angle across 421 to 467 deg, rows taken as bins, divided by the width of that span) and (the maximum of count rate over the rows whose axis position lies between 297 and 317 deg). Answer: 918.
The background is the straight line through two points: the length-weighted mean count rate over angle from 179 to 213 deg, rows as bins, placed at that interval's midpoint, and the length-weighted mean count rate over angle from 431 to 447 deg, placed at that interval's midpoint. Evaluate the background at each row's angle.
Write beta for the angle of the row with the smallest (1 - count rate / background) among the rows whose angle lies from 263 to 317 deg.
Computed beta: 278.0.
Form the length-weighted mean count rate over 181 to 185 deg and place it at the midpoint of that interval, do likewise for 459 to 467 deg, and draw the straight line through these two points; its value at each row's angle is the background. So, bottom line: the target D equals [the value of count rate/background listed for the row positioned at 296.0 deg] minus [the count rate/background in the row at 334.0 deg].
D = 0.3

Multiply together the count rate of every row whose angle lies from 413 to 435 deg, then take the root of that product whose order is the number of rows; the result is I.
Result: 432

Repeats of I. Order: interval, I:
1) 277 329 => 486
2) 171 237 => 394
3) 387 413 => 479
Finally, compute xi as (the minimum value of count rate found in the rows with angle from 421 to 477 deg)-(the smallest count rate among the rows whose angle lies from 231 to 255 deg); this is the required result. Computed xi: -26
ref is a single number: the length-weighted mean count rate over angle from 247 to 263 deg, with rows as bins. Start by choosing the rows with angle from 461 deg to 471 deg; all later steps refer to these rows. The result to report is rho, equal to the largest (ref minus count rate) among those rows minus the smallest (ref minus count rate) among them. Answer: 16.5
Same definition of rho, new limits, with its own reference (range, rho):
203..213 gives 24.8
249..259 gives 30.0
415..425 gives 19.3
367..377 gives 26.9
